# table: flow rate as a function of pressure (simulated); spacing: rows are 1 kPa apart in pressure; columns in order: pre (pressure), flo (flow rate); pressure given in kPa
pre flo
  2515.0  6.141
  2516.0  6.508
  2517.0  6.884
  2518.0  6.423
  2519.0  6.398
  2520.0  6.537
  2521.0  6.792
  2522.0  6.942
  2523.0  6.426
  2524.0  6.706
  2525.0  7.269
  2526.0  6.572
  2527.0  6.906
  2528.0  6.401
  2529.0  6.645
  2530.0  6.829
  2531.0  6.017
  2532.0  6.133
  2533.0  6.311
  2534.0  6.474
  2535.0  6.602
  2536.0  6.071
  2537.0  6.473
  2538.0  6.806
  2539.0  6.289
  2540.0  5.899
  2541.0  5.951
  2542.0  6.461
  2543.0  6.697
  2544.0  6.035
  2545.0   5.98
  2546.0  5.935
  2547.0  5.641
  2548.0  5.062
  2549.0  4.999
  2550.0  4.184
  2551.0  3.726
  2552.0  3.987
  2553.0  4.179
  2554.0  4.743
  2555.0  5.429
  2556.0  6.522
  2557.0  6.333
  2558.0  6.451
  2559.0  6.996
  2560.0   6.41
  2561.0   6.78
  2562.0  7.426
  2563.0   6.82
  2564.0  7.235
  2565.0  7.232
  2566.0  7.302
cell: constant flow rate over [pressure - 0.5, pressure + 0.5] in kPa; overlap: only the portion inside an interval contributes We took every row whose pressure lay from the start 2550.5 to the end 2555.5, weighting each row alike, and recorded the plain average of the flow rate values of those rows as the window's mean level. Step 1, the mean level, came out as 4.41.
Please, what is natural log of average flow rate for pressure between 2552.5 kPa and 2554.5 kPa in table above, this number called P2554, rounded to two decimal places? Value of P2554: 1.50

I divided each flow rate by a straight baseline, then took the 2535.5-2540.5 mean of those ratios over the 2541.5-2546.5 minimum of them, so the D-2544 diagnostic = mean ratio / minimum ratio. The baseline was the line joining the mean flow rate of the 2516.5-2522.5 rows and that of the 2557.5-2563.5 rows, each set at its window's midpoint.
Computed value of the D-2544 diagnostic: 1.1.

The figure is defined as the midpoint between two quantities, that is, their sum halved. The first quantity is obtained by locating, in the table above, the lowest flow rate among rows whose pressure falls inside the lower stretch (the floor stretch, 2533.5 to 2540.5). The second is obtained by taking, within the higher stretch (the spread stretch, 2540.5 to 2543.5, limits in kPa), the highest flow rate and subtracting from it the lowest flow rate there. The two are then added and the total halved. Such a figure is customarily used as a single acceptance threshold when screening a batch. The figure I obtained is 3.32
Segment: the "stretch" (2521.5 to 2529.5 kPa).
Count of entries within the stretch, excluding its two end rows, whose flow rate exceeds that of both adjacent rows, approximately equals 2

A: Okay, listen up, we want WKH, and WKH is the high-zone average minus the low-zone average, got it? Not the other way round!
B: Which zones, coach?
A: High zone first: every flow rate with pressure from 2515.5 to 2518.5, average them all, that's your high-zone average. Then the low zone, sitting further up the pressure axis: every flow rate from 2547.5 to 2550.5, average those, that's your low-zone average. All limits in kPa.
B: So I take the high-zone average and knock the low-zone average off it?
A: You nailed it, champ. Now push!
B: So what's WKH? 1.9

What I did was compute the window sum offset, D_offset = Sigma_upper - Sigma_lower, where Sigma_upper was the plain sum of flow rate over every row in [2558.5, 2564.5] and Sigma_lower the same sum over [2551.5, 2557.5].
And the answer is 10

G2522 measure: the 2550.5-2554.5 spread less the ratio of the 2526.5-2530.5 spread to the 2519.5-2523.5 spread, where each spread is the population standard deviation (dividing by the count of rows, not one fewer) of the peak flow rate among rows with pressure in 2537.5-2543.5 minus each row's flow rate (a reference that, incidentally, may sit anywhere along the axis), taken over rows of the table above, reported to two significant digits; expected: -0.58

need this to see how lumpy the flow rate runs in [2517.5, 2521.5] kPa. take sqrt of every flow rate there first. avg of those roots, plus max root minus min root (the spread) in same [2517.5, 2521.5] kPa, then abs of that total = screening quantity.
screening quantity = 2.63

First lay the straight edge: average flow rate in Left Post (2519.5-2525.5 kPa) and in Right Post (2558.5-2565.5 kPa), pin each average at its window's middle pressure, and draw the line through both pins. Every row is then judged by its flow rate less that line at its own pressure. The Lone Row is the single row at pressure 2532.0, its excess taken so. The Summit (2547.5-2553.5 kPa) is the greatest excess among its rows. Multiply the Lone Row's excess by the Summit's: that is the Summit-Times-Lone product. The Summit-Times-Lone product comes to 1.29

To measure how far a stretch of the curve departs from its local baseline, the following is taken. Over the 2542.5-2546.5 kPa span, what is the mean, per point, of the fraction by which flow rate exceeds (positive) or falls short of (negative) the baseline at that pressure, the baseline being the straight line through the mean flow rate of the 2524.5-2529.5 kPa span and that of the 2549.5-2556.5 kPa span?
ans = 0.149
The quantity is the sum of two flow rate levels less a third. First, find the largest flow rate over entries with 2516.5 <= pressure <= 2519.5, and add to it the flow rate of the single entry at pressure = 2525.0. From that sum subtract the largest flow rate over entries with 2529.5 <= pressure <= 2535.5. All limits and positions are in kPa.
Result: 7.3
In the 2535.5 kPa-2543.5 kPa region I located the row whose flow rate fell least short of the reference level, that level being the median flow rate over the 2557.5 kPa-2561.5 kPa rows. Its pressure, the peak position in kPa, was 2538.0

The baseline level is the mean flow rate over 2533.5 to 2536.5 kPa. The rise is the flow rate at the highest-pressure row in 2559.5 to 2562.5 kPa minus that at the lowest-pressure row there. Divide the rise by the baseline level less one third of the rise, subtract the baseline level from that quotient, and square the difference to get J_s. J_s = 38.6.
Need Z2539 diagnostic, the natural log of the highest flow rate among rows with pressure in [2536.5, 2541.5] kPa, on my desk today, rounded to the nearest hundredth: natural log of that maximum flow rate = 1.92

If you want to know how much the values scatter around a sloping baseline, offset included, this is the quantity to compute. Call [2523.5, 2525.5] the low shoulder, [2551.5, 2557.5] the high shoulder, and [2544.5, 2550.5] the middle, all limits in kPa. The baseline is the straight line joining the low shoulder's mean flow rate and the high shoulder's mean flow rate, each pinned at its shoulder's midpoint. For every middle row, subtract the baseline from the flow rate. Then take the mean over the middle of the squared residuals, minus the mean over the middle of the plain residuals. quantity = 0.70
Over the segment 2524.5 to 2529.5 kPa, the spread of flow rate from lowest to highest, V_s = 0.87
